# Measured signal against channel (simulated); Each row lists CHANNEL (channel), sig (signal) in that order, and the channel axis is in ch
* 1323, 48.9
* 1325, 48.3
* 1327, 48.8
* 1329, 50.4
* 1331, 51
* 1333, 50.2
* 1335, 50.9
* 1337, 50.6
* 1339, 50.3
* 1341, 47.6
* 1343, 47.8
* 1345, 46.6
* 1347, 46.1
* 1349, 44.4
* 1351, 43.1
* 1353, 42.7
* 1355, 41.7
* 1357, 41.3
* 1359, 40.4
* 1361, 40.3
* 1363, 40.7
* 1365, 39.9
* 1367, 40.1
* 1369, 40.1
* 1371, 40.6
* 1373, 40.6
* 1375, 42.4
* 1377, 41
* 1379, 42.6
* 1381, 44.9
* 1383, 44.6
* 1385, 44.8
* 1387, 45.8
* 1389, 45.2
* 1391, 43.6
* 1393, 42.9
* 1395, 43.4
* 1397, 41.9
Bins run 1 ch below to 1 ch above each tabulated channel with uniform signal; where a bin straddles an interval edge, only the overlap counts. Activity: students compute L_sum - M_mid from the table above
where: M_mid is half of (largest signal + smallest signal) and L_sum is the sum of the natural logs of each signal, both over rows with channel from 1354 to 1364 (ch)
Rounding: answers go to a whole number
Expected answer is -22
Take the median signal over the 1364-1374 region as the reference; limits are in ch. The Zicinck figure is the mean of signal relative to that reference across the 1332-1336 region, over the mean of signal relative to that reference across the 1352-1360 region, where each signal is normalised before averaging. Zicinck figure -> 1.22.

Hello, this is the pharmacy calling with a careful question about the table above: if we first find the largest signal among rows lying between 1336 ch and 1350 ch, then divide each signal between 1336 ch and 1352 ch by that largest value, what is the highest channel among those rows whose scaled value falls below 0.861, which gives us 1351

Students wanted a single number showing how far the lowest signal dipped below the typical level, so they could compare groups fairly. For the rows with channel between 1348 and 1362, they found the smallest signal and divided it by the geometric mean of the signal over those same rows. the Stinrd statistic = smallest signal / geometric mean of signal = 0.960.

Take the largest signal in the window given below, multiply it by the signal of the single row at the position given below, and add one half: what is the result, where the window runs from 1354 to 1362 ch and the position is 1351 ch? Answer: 1798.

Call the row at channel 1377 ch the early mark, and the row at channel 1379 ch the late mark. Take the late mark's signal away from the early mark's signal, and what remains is -2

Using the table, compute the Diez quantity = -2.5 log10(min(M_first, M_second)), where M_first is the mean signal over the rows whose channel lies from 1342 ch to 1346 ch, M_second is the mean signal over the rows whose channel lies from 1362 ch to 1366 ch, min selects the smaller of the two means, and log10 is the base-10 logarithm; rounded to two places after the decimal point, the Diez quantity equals -4.01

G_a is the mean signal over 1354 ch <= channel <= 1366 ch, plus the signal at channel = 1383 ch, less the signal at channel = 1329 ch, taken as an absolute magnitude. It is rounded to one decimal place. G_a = 34.9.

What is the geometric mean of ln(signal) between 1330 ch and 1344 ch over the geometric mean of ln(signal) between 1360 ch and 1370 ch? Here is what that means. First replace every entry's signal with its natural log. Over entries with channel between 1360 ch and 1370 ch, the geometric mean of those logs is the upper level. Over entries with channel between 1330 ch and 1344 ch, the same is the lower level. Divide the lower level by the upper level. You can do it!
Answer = 1.06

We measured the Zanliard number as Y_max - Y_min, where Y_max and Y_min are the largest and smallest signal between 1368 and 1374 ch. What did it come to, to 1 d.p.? 0.5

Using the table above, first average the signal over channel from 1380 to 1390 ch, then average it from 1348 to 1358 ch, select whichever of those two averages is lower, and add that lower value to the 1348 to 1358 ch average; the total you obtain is 85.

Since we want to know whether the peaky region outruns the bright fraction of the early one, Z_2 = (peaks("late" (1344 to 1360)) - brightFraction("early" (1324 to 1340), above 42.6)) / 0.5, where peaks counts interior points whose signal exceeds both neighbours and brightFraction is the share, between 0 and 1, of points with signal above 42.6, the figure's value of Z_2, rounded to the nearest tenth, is -2.0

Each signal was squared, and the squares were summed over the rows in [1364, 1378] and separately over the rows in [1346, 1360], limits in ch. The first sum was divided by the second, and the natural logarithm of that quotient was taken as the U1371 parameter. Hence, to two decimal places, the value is -0.10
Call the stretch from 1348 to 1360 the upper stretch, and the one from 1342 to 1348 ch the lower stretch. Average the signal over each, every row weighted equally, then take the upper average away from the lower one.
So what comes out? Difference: 4.6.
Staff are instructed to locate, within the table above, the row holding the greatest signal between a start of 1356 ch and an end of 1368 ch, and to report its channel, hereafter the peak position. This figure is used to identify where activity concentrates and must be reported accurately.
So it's 1357 ch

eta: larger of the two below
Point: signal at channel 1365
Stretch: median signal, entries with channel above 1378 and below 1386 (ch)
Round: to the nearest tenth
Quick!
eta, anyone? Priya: 44.7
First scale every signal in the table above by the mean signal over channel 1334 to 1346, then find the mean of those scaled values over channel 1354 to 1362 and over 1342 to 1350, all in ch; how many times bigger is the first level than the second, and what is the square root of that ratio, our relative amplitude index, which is 0.94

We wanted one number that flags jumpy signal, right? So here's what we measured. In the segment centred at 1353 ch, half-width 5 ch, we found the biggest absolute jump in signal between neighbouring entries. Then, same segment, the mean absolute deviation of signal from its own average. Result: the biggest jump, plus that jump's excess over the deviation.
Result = 1.7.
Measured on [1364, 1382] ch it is 3.3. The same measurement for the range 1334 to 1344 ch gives 4.0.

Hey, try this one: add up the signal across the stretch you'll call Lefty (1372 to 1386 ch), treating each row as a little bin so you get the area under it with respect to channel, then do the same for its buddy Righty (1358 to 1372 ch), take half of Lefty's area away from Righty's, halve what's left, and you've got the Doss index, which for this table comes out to 132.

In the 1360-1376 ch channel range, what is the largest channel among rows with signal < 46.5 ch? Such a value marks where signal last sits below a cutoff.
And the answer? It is 1375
